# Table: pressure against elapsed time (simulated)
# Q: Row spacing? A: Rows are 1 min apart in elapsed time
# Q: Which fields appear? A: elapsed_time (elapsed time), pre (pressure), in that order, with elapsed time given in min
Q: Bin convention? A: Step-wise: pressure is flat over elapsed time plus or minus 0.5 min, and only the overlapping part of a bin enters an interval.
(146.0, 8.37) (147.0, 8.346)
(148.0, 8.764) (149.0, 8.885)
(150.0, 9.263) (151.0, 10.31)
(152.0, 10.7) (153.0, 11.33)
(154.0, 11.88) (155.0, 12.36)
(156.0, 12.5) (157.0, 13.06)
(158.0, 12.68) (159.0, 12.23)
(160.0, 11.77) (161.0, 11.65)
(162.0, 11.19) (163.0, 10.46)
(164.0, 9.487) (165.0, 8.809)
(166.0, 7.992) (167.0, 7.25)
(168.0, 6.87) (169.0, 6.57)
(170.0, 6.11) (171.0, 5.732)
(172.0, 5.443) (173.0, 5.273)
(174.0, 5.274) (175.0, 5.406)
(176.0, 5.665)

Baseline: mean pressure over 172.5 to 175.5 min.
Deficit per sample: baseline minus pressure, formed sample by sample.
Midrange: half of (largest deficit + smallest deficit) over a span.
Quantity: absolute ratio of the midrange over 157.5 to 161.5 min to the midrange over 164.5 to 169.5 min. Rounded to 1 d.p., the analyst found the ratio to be 2.9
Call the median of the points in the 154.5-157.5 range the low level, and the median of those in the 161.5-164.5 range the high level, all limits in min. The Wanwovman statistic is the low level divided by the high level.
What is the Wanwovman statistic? 1.2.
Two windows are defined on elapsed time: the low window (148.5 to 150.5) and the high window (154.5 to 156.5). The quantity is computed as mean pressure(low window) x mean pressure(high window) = 113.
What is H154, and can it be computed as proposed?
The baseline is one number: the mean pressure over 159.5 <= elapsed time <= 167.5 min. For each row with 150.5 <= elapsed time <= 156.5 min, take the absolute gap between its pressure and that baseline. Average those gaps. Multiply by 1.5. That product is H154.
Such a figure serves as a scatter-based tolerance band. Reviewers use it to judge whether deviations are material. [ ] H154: 2.5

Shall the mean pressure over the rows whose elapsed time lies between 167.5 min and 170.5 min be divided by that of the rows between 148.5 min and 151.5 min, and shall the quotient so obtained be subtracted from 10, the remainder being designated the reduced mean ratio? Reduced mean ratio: 9.31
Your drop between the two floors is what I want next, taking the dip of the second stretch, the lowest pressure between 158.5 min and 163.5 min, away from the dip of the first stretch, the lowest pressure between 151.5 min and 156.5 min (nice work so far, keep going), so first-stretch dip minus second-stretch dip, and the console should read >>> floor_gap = 0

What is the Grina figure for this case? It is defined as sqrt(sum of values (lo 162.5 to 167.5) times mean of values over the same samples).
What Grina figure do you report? 20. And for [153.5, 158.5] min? 28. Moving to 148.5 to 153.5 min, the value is 23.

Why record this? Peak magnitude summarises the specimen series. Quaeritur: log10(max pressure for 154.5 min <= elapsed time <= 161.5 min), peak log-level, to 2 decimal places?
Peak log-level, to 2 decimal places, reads 1.12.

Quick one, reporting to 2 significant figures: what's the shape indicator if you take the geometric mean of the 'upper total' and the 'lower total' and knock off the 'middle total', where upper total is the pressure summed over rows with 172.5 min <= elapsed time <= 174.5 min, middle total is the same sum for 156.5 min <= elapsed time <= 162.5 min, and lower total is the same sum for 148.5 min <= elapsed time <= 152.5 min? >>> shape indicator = -52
